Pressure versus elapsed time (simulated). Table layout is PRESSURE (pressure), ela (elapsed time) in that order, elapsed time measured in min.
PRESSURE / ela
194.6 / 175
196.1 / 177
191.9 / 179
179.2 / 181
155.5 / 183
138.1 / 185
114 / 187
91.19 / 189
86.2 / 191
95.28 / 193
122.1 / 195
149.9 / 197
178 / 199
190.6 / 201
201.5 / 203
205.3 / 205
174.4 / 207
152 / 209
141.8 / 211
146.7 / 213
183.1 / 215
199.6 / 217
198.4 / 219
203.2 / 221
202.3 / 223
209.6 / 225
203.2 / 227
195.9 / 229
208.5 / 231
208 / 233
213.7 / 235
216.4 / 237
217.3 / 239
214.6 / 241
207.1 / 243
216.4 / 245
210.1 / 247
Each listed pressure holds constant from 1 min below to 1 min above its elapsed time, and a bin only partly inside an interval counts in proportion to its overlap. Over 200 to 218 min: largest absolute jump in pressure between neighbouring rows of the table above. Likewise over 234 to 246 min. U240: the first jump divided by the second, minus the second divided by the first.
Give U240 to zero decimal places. 4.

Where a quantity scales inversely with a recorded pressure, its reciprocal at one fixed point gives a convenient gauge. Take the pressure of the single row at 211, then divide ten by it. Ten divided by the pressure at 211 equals 0.071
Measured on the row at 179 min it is 0.052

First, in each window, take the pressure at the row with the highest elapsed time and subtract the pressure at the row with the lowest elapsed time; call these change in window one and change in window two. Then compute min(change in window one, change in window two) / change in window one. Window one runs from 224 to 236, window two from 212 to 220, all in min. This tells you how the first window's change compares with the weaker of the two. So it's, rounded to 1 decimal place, 1.0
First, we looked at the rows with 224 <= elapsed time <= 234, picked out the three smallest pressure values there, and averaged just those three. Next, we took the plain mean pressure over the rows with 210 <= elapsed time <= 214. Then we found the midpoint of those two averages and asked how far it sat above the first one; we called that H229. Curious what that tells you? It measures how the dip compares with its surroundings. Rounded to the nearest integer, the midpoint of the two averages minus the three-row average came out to -29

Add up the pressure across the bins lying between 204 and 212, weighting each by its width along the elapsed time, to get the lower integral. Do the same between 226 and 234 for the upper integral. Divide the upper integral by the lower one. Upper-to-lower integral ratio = 1.21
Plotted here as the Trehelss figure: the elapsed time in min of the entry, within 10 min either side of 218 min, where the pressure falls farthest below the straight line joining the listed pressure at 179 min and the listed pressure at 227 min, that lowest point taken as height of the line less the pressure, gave 211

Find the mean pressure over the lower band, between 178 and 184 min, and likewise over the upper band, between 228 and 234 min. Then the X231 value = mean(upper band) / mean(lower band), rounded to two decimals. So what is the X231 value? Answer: 1.16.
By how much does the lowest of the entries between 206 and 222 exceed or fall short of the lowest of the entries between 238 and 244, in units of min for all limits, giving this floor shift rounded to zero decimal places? -65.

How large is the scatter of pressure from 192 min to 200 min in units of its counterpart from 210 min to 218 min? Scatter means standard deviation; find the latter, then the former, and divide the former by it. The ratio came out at 1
